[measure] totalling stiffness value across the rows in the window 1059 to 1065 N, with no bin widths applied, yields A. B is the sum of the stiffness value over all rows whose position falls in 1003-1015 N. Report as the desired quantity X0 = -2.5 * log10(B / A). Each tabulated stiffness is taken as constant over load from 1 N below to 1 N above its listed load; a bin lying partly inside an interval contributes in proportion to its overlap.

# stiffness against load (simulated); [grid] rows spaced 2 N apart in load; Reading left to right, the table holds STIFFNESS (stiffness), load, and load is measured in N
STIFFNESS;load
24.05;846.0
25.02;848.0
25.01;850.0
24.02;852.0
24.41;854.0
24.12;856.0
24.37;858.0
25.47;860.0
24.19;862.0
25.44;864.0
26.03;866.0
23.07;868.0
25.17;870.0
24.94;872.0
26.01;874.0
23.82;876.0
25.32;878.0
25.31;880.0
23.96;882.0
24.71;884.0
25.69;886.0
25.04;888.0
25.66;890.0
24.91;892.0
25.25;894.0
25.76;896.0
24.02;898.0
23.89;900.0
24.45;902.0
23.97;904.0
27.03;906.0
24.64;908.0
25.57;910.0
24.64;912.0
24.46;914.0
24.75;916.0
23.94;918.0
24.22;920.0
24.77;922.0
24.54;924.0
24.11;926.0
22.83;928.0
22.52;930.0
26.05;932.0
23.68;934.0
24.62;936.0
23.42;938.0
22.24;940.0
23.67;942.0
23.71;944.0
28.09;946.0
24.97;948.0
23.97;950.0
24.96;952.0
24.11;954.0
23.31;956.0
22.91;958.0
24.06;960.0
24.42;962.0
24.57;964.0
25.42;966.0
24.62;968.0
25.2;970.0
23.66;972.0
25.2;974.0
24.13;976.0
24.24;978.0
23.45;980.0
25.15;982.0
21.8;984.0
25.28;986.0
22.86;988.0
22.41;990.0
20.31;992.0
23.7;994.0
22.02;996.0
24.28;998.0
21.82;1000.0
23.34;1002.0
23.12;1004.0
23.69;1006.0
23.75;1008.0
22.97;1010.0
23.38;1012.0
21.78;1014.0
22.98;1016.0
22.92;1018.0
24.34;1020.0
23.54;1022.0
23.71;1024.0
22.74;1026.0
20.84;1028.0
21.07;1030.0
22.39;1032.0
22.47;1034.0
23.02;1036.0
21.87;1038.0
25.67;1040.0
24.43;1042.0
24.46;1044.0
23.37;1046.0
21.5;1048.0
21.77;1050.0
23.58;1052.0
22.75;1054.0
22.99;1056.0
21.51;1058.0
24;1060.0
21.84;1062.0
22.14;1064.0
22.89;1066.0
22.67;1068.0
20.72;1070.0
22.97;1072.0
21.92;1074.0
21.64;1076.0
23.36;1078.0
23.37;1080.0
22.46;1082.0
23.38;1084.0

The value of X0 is -0.8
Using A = 68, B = 139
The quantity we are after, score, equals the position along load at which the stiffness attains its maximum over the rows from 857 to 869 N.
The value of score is 866.0 N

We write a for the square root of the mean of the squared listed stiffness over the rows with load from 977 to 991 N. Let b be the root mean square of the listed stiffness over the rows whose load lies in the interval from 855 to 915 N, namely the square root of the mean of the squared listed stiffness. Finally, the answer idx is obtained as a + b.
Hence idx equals 48.5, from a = 23.6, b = 24.9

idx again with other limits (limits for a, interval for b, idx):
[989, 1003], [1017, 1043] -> 45.6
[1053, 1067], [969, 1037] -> 45.8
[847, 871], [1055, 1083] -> 47.2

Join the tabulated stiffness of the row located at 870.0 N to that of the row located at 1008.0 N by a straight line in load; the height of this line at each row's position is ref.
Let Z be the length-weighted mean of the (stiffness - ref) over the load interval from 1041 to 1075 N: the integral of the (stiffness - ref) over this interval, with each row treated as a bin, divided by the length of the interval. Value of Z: -0.56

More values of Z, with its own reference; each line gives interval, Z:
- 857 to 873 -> -0.39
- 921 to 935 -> -0.50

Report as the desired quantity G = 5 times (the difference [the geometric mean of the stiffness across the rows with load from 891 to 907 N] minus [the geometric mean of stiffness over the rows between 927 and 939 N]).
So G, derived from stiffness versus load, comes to 5.3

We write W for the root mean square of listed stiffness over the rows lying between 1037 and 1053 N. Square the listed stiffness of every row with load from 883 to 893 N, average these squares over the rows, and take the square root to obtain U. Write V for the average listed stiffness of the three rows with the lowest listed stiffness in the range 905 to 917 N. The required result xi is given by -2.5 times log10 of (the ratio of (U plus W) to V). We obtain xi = -0.740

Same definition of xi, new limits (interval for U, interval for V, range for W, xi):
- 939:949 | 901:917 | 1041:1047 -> -0.755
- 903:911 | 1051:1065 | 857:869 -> -0.902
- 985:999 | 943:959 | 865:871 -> -0.780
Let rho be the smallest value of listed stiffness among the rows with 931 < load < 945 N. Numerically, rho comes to 22.24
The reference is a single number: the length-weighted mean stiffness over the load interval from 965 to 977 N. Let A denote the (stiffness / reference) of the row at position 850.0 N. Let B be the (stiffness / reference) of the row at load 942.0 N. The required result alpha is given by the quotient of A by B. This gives 1.06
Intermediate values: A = 1.01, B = 0.958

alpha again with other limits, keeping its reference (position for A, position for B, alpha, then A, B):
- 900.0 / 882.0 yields 1.00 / 0.97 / 0.970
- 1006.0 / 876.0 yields 0.99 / 0.96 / 0.964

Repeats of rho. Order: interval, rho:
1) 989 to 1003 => 20.31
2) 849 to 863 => 24.02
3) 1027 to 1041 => 20.84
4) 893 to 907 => 23.89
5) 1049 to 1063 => 21.51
